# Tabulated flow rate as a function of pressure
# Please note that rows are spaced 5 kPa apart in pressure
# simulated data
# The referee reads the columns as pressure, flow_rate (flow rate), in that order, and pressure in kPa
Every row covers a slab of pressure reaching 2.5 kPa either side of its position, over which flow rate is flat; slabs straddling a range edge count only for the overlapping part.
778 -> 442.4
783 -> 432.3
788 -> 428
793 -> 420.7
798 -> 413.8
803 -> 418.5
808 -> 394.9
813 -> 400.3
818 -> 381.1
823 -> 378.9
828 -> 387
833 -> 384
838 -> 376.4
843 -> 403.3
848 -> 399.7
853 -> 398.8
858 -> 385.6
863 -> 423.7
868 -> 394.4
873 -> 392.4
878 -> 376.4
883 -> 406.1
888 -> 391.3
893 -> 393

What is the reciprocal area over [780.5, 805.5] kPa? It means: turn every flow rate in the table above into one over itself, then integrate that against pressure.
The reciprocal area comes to 0.0592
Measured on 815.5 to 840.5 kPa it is 0.0655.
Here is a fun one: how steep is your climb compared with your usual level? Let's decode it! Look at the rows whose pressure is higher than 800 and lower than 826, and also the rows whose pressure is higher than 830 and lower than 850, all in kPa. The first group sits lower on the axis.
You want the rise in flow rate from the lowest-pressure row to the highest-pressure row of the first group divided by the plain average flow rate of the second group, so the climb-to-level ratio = -0.10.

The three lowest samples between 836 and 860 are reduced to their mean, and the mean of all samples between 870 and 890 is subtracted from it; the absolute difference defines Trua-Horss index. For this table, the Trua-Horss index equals 5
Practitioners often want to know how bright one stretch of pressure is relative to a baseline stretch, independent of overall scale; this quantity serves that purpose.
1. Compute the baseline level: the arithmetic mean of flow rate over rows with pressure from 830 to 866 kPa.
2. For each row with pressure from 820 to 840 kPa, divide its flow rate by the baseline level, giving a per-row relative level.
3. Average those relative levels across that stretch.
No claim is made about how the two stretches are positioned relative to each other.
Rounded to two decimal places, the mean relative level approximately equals 0.96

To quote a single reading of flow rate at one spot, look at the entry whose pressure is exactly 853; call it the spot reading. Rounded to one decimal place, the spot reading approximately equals 398.8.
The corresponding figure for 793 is 420.7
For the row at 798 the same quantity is 413.8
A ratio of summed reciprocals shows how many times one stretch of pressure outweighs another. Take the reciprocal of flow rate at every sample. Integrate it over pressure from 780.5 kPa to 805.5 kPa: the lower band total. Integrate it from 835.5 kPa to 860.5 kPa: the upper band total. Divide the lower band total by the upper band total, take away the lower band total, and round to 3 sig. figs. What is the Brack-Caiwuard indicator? 0.870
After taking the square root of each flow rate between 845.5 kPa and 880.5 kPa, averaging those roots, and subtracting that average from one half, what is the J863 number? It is -19.39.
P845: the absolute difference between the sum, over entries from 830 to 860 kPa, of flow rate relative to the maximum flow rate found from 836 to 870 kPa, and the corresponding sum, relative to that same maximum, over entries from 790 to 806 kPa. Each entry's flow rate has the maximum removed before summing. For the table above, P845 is 176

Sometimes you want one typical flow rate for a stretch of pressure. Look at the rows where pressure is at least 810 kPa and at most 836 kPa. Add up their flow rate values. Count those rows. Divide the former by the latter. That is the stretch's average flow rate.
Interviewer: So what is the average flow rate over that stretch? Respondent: 386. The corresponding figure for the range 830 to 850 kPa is 391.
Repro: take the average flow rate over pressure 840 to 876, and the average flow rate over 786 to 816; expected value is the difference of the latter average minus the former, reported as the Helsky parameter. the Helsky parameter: 13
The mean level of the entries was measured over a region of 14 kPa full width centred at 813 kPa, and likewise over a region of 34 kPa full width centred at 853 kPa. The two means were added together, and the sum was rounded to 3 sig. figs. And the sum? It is 790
